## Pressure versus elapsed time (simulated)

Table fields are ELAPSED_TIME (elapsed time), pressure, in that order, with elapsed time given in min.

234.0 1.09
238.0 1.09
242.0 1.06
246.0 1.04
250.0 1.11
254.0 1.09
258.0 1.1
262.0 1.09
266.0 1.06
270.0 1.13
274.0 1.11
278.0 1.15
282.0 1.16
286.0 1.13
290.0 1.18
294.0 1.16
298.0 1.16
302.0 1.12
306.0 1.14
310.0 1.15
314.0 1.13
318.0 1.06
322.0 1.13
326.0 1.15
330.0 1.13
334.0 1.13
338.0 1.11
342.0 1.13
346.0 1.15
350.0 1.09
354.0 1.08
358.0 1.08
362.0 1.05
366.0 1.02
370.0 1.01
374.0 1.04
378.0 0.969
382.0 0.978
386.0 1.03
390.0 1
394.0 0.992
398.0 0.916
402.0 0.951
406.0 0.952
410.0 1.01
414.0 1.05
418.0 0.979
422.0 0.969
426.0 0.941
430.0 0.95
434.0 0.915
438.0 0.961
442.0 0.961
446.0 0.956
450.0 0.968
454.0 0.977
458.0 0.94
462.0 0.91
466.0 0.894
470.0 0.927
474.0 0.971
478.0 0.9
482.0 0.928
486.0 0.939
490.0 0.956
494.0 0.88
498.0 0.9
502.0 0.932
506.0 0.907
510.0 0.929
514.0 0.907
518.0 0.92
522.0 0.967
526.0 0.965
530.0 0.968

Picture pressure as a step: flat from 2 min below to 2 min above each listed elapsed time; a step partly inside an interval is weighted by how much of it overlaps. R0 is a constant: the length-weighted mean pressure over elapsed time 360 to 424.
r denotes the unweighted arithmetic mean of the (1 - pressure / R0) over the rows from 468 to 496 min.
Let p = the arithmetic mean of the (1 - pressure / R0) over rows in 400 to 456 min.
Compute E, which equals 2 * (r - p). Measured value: 0.08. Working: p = 0.03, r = 0.07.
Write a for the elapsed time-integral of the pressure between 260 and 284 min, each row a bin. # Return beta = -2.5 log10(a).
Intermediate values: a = 27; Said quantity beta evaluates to -3.57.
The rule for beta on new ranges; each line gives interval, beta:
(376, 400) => -3.43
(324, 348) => -3.59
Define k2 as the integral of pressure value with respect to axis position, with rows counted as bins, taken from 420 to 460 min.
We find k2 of 38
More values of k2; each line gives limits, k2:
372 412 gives 39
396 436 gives 39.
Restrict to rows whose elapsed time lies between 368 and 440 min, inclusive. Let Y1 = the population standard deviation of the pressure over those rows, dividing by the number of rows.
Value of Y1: 0.0382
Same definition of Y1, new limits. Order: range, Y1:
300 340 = 0.0246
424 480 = 0.0264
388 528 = 0.0357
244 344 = 0.0336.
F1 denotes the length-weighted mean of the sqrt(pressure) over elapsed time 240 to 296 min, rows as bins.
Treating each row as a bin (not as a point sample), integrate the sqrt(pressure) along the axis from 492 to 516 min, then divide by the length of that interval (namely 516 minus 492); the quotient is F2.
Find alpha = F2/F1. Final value 0.90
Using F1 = 1.05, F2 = 0.95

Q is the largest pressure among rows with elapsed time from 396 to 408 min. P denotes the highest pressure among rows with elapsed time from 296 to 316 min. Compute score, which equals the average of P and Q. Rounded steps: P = 1.16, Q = 0.952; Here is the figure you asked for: 1.06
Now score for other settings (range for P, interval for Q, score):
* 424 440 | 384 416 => 1.01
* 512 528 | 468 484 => 0.97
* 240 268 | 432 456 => 1.04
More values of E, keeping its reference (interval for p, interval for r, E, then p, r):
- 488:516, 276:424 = -0.31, 0.08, -0.08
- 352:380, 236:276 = -0.11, -0.04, -0.09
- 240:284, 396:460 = 0.28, -0.11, 0.03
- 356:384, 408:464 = 0.12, -0.03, 0.03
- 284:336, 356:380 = 0.22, -0.14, -0.03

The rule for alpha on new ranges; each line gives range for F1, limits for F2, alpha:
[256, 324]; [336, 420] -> 0.95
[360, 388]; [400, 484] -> 0.97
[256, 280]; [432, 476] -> 0.92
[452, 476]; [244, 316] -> 1.09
